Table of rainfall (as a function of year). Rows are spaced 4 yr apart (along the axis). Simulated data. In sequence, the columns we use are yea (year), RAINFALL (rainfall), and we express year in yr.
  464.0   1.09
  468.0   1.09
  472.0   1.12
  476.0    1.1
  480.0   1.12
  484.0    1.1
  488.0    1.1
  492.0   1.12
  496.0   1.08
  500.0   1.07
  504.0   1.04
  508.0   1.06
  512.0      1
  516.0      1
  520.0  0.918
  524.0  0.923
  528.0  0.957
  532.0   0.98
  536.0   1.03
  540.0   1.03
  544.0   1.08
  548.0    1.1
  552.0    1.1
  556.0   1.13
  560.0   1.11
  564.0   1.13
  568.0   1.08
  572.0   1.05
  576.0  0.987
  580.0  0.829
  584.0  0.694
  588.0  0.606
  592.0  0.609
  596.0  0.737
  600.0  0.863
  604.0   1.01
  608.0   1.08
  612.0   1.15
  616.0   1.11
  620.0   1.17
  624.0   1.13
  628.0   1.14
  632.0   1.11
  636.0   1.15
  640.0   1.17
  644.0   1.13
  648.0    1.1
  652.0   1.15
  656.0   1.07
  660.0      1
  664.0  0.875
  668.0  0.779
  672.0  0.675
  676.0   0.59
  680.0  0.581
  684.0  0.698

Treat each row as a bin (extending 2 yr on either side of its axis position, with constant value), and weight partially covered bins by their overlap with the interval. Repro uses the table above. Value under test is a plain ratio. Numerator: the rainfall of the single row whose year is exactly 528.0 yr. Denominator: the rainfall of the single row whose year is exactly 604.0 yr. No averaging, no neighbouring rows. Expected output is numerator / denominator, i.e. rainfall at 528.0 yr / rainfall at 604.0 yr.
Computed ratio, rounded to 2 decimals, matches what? 0.95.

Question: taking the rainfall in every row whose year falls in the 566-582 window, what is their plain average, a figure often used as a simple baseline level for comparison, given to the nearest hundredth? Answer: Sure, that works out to 0.99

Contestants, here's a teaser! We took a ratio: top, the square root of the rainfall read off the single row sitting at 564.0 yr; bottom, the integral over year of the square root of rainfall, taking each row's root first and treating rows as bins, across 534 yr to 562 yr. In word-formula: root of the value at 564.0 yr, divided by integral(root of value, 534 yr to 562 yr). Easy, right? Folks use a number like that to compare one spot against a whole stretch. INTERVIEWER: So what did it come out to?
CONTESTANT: 0.036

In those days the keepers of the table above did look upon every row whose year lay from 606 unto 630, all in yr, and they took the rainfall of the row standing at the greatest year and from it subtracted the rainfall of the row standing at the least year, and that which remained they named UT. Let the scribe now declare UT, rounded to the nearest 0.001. 0.060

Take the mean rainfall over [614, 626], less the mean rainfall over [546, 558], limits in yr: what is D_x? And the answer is 0.03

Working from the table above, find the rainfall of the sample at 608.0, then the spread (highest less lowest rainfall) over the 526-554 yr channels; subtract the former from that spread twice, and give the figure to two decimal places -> -2.02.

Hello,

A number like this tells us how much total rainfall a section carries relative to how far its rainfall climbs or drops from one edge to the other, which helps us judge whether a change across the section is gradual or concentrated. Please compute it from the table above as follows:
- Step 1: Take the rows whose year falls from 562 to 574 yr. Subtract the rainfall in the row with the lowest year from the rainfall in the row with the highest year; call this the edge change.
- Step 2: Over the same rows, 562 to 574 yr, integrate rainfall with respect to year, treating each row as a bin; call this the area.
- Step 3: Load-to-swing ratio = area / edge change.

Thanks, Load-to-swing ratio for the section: -163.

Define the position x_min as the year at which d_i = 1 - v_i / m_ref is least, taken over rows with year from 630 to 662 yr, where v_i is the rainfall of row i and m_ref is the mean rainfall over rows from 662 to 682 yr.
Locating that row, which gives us 640.0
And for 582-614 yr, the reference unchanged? 612.0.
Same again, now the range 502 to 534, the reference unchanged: 508.0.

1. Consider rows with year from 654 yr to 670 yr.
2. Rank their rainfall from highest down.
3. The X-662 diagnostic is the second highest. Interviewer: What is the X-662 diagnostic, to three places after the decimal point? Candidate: 1.000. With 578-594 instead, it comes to 0.694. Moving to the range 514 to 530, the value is 0.957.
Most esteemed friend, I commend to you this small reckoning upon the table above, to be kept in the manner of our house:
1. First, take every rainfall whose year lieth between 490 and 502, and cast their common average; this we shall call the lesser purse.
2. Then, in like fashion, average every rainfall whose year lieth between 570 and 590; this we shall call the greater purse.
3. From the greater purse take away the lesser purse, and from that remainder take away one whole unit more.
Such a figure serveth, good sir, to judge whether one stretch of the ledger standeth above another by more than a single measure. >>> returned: -1.26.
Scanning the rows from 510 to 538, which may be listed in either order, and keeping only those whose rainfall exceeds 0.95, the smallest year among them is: 512.0 yr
